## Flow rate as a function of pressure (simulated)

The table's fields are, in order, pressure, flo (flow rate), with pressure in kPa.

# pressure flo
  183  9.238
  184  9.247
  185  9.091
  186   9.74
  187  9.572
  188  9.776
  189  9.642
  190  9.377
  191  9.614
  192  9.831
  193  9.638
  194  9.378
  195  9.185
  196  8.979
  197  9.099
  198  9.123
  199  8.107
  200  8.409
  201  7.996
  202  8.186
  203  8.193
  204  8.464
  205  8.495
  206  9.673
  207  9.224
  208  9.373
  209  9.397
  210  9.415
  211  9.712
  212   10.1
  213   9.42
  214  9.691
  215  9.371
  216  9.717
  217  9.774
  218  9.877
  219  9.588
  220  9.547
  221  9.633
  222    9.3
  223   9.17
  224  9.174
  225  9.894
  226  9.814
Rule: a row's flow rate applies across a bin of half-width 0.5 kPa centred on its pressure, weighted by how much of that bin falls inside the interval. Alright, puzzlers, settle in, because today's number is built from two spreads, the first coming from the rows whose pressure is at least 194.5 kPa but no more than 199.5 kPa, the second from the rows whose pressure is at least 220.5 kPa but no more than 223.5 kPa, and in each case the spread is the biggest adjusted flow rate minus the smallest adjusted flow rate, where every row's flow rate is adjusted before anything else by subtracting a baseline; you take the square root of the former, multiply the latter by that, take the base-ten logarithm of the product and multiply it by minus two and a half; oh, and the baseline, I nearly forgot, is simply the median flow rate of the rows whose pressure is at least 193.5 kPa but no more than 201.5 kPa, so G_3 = 0.80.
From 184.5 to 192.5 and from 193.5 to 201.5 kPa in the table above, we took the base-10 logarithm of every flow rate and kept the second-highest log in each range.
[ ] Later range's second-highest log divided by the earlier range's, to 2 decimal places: 0.97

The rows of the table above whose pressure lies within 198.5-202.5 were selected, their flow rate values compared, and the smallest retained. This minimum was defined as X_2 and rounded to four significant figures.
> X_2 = 7.996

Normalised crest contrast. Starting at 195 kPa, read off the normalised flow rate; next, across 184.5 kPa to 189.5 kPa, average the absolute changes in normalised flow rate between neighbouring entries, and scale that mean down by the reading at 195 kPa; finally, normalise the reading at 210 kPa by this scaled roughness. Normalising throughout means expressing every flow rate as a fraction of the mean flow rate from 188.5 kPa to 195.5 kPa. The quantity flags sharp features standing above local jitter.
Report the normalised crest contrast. 31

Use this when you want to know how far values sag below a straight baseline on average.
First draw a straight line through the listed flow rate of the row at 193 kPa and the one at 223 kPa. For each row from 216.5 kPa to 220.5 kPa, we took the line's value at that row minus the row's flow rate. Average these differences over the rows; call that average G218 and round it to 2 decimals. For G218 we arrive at -0.46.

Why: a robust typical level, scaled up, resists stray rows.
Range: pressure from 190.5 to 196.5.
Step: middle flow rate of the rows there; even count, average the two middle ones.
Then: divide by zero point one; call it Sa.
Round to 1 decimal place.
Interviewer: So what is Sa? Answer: 95.0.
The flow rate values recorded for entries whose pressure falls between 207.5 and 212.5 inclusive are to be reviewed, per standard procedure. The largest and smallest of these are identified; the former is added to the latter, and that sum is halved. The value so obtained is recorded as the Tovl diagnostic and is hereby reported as 9.74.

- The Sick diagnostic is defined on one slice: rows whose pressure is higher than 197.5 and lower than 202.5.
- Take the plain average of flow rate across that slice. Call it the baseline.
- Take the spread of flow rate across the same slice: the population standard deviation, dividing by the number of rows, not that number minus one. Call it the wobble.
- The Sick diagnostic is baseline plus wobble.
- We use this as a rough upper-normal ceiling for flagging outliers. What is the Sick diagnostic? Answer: 8.77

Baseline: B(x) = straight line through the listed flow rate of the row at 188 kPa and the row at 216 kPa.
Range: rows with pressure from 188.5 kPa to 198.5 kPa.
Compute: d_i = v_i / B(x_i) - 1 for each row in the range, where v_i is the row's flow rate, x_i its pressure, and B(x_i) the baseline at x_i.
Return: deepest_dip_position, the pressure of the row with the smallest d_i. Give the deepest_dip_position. 196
